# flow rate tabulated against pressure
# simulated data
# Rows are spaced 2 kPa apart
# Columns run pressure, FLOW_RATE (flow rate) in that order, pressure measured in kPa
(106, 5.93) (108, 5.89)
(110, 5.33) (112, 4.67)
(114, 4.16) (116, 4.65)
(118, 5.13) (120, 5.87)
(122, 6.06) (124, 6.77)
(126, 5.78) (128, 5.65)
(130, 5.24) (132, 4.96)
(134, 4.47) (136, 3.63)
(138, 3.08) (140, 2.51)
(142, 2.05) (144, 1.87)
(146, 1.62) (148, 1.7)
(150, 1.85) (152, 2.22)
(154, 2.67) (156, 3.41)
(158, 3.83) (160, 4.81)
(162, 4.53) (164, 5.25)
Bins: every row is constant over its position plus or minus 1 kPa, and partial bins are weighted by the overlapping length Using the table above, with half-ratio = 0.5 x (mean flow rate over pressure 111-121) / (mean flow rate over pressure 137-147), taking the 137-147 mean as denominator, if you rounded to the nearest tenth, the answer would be 1.1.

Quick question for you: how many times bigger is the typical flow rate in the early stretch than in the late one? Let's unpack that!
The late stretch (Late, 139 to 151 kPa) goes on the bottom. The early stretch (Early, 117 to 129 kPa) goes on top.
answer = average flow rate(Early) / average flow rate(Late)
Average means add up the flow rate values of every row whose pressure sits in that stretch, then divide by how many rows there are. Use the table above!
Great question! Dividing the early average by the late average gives 3.0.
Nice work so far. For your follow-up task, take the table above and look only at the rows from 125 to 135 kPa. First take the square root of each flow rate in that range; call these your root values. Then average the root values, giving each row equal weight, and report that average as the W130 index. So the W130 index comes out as 2.28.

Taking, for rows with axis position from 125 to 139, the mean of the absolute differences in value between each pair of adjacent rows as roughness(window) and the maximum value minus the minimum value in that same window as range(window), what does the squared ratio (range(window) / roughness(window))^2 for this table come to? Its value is 36.0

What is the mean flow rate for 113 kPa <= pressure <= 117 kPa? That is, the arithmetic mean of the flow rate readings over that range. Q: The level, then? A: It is 4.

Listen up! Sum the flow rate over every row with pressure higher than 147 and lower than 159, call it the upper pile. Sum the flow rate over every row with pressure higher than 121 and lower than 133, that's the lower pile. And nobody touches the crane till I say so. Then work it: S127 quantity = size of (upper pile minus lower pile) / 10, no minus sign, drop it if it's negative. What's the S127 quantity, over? 1.9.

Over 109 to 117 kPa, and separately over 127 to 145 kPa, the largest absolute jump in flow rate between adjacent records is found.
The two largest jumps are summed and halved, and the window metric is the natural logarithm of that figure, -0.29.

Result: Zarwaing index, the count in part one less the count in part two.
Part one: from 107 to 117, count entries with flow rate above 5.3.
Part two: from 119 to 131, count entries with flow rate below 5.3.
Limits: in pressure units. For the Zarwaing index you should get 1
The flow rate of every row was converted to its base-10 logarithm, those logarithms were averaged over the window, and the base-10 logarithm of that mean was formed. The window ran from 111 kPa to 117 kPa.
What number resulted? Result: -0.186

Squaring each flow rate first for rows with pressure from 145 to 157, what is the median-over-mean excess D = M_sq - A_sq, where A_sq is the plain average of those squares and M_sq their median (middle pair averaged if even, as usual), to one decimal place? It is -1.3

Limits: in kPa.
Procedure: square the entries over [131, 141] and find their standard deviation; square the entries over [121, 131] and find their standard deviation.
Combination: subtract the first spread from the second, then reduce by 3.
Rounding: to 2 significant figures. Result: -3.6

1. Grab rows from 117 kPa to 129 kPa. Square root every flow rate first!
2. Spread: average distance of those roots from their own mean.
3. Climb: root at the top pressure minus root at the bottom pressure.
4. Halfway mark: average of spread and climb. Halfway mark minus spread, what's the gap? 0.02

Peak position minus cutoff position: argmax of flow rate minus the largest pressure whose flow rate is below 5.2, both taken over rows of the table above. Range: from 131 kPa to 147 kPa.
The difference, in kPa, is -14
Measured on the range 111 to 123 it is 4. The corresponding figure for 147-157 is 0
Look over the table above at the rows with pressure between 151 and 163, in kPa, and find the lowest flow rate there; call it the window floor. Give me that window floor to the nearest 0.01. 2.22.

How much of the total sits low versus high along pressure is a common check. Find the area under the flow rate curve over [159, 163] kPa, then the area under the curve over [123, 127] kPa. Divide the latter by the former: 1.34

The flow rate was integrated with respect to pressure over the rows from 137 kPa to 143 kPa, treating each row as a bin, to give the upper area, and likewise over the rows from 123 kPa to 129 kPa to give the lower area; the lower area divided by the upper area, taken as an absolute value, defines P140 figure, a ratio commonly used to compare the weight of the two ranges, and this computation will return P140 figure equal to 2.4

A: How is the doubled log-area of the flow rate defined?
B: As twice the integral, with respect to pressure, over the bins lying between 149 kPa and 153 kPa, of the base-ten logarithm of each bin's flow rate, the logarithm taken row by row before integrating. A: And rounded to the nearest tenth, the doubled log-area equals 2.5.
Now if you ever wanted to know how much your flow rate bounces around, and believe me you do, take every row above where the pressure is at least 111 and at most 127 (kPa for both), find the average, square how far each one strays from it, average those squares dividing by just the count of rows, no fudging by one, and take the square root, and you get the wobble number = 0.82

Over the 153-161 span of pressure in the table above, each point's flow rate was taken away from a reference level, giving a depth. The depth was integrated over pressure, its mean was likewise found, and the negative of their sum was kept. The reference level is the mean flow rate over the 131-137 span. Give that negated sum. -6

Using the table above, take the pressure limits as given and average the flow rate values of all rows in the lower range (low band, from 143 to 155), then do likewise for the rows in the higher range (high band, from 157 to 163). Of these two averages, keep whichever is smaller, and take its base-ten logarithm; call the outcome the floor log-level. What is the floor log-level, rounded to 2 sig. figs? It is 0.30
